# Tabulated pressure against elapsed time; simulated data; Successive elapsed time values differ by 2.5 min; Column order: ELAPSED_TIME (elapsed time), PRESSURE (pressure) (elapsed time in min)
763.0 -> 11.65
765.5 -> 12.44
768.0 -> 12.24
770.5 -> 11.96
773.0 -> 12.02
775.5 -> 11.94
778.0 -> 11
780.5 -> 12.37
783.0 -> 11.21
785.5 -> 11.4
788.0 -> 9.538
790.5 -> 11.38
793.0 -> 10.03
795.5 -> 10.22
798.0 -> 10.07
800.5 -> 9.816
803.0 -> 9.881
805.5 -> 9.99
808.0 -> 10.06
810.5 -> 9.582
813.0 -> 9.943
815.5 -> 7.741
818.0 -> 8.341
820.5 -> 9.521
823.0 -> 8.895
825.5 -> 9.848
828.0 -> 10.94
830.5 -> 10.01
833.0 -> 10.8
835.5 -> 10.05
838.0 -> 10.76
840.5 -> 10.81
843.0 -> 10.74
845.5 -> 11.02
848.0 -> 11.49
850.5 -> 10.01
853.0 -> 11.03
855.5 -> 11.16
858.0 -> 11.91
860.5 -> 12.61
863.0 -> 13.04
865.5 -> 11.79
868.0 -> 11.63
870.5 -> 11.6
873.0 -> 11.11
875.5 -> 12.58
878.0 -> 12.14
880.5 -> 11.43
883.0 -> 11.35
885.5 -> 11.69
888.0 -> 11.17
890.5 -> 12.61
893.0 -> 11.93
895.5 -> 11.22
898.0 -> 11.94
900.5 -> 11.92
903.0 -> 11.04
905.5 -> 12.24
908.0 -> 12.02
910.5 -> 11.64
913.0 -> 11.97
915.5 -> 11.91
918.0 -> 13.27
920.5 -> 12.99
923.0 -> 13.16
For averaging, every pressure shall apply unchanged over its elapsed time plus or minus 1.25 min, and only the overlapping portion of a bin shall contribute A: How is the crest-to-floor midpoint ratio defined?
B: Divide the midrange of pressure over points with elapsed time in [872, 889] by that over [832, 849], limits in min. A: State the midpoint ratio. 1.10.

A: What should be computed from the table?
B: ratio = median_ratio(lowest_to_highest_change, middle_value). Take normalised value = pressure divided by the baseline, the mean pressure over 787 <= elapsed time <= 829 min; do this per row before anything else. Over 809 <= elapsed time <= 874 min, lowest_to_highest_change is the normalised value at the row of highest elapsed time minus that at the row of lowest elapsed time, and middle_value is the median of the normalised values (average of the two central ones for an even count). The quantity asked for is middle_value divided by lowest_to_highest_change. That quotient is 7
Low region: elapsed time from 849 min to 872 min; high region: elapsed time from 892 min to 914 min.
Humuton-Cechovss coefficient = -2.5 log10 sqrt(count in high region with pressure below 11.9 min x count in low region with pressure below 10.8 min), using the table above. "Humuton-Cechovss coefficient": -0.60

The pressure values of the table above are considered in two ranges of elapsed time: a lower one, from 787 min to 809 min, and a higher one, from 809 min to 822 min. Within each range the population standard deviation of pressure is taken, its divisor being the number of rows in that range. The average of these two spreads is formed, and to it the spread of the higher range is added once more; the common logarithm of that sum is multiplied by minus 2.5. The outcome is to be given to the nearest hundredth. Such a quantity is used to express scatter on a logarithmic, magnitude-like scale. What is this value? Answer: -0.44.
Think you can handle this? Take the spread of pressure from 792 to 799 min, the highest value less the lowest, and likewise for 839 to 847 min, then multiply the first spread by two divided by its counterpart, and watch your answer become 1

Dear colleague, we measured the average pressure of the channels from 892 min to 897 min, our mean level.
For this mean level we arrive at 11.6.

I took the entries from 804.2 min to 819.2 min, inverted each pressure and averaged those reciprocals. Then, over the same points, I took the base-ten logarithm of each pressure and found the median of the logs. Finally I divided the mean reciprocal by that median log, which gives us 0.110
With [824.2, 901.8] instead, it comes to 0.084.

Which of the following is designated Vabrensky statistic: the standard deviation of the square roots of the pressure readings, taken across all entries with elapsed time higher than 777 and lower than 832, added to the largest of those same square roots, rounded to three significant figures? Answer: 3.68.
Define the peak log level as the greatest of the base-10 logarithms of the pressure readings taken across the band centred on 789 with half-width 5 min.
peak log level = 1.06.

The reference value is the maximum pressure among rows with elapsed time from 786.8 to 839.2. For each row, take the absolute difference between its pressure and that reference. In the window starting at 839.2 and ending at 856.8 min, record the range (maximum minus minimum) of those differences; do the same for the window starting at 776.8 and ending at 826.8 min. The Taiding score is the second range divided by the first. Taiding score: 2.89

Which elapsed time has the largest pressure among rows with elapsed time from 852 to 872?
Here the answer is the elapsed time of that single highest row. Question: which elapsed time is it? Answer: 863.0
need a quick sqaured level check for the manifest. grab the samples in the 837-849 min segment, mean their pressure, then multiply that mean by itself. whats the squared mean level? 120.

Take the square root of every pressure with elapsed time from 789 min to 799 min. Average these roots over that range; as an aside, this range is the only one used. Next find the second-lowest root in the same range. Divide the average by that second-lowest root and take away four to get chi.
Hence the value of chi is -2.98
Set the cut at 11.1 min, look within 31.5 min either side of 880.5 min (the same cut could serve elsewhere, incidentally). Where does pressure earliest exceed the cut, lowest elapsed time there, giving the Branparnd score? 855.5 min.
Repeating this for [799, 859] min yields 848.0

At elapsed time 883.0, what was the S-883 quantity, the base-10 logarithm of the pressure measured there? 1.055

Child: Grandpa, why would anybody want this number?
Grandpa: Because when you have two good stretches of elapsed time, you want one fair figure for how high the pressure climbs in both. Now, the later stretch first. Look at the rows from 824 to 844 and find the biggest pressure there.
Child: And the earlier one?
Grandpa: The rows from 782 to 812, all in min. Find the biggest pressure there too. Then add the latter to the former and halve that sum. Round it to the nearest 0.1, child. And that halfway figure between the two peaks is 11.2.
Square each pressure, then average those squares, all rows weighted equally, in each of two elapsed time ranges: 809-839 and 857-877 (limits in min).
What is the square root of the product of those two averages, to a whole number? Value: 117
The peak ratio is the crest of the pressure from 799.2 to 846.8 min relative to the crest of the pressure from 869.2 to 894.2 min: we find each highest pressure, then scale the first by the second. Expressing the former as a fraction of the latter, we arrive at 0.87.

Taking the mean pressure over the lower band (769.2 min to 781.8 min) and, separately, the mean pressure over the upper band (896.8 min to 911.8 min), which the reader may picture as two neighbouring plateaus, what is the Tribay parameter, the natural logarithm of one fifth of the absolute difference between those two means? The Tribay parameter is -4.5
